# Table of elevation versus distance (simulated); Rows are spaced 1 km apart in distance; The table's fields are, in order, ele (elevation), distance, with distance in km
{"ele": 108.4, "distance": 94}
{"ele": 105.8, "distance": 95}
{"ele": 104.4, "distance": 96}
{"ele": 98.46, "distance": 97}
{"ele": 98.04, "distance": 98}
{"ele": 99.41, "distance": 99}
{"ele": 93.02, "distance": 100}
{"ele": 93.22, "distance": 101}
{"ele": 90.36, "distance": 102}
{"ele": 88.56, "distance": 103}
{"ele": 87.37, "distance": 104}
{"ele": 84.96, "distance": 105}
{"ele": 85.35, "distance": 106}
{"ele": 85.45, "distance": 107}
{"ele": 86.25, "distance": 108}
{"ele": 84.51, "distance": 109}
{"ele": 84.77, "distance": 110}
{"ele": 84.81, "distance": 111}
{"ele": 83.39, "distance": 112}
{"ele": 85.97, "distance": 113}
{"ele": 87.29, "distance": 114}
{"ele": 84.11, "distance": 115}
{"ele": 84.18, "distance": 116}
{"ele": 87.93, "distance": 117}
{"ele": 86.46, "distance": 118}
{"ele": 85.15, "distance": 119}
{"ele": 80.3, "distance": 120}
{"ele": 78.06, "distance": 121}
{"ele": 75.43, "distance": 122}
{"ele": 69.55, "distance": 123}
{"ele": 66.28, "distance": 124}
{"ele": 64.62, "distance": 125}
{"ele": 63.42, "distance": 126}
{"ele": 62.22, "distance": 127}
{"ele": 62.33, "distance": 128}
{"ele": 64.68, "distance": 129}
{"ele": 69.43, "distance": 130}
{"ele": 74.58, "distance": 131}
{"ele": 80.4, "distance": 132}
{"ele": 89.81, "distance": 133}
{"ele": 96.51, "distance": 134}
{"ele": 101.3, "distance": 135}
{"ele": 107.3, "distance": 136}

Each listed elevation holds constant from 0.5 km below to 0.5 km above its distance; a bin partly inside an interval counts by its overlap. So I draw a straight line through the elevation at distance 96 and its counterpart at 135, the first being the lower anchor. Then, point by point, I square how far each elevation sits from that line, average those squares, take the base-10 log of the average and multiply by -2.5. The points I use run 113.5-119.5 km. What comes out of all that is -6.15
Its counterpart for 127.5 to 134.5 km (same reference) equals -7.20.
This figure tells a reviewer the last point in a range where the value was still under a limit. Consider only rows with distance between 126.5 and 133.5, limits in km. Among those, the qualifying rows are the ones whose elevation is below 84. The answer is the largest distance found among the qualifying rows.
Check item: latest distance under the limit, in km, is 132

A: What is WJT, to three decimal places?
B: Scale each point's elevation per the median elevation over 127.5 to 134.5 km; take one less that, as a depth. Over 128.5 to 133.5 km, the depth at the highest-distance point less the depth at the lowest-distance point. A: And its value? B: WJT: -0.337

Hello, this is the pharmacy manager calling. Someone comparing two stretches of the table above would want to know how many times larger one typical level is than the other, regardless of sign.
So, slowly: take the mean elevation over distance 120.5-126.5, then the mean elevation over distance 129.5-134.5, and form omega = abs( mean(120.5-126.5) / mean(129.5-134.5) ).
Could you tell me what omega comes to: 0.85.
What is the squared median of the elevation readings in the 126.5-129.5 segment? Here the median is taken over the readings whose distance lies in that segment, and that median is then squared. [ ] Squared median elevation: 3885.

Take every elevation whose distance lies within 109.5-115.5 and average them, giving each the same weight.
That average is 85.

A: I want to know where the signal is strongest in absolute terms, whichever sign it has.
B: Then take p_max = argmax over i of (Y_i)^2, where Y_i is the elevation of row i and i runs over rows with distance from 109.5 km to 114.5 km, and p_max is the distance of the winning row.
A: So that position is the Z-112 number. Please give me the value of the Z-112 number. 114 km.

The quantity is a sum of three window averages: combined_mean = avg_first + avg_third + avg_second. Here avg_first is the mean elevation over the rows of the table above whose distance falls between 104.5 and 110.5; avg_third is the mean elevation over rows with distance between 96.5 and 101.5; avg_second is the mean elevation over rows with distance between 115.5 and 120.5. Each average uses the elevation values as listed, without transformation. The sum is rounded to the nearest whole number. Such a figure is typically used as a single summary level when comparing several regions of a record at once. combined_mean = 266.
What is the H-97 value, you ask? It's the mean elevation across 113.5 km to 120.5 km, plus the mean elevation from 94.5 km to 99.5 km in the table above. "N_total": 186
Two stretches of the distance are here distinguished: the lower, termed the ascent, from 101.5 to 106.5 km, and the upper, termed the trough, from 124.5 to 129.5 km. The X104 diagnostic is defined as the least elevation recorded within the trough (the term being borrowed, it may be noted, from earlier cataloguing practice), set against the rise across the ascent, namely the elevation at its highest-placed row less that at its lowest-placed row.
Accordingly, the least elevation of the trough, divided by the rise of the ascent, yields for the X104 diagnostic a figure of -12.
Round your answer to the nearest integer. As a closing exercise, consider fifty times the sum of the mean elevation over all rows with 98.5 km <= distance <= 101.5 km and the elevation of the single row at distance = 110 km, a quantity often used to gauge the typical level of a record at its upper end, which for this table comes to 8999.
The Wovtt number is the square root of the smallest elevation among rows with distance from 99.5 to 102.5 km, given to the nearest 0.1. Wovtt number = 9.5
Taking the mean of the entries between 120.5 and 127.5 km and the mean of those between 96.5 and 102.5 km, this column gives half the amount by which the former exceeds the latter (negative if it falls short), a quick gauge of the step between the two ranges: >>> -13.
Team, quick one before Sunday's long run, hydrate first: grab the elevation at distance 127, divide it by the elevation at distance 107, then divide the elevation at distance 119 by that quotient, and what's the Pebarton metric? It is 117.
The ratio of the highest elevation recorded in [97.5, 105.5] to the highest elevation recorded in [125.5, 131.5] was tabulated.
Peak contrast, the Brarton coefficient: 1.33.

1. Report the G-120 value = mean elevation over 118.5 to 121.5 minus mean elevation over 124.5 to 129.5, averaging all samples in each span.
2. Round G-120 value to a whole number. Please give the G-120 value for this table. 18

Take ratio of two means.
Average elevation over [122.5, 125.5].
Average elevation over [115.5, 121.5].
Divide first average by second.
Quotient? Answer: 0.8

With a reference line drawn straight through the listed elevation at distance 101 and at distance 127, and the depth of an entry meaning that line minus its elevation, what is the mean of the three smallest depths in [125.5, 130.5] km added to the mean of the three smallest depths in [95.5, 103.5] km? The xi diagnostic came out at -9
